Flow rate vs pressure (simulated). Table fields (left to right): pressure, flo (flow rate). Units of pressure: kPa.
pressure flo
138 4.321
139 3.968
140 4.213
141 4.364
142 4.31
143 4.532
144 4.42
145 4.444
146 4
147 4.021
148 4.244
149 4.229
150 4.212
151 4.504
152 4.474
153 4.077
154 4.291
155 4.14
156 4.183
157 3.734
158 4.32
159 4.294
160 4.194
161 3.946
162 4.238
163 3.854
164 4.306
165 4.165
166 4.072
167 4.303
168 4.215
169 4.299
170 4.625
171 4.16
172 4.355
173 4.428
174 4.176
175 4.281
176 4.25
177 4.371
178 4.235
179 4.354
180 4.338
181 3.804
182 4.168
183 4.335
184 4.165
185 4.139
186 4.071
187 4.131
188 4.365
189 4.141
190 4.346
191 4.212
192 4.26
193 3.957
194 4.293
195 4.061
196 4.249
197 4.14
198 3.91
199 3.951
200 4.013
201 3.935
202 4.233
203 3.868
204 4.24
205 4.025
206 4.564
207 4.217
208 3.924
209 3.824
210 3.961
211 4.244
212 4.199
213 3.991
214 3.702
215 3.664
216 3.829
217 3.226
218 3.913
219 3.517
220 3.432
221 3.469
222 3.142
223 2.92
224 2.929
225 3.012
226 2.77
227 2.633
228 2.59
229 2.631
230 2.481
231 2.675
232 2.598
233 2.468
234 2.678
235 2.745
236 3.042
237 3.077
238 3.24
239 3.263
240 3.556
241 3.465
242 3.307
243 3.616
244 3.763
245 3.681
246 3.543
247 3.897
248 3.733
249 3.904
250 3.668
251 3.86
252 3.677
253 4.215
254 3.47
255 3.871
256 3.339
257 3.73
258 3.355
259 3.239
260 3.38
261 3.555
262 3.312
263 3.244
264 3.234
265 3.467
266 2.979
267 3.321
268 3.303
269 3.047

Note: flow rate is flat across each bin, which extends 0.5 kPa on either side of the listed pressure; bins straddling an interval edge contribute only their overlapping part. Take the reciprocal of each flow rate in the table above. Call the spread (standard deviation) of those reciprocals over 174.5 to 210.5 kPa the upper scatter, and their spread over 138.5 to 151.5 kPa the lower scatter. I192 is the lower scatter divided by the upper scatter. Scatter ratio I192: 1.0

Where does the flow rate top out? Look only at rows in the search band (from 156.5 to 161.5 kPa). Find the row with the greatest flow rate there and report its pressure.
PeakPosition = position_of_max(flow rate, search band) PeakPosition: 158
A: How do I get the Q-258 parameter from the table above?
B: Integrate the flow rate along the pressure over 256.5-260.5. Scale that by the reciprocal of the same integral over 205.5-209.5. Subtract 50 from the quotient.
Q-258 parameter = -49.2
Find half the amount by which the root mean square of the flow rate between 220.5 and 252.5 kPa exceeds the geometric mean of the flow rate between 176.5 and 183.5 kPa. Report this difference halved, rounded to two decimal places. -0.50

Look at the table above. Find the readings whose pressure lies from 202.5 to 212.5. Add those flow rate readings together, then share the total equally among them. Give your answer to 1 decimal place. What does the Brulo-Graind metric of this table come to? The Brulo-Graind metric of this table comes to 4.1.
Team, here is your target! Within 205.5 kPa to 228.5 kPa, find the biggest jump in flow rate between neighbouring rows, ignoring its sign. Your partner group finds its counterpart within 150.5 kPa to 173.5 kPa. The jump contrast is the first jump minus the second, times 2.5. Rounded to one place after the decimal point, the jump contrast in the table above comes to 0.3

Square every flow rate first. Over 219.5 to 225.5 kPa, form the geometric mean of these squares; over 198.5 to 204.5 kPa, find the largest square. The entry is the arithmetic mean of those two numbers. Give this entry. 13.9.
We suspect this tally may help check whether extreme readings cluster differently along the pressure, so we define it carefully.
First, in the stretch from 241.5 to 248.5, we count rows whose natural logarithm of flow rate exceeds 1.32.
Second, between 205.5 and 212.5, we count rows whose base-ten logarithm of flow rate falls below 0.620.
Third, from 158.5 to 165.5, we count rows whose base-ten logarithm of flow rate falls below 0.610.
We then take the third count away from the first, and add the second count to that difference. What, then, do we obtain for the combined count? 3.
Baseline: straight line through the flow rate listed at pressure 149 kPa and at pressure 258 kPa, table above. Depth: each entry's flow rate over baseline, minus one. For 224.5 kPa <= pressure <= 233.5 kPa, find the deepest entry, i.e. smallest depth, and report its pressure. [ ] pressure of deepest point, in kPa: 230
